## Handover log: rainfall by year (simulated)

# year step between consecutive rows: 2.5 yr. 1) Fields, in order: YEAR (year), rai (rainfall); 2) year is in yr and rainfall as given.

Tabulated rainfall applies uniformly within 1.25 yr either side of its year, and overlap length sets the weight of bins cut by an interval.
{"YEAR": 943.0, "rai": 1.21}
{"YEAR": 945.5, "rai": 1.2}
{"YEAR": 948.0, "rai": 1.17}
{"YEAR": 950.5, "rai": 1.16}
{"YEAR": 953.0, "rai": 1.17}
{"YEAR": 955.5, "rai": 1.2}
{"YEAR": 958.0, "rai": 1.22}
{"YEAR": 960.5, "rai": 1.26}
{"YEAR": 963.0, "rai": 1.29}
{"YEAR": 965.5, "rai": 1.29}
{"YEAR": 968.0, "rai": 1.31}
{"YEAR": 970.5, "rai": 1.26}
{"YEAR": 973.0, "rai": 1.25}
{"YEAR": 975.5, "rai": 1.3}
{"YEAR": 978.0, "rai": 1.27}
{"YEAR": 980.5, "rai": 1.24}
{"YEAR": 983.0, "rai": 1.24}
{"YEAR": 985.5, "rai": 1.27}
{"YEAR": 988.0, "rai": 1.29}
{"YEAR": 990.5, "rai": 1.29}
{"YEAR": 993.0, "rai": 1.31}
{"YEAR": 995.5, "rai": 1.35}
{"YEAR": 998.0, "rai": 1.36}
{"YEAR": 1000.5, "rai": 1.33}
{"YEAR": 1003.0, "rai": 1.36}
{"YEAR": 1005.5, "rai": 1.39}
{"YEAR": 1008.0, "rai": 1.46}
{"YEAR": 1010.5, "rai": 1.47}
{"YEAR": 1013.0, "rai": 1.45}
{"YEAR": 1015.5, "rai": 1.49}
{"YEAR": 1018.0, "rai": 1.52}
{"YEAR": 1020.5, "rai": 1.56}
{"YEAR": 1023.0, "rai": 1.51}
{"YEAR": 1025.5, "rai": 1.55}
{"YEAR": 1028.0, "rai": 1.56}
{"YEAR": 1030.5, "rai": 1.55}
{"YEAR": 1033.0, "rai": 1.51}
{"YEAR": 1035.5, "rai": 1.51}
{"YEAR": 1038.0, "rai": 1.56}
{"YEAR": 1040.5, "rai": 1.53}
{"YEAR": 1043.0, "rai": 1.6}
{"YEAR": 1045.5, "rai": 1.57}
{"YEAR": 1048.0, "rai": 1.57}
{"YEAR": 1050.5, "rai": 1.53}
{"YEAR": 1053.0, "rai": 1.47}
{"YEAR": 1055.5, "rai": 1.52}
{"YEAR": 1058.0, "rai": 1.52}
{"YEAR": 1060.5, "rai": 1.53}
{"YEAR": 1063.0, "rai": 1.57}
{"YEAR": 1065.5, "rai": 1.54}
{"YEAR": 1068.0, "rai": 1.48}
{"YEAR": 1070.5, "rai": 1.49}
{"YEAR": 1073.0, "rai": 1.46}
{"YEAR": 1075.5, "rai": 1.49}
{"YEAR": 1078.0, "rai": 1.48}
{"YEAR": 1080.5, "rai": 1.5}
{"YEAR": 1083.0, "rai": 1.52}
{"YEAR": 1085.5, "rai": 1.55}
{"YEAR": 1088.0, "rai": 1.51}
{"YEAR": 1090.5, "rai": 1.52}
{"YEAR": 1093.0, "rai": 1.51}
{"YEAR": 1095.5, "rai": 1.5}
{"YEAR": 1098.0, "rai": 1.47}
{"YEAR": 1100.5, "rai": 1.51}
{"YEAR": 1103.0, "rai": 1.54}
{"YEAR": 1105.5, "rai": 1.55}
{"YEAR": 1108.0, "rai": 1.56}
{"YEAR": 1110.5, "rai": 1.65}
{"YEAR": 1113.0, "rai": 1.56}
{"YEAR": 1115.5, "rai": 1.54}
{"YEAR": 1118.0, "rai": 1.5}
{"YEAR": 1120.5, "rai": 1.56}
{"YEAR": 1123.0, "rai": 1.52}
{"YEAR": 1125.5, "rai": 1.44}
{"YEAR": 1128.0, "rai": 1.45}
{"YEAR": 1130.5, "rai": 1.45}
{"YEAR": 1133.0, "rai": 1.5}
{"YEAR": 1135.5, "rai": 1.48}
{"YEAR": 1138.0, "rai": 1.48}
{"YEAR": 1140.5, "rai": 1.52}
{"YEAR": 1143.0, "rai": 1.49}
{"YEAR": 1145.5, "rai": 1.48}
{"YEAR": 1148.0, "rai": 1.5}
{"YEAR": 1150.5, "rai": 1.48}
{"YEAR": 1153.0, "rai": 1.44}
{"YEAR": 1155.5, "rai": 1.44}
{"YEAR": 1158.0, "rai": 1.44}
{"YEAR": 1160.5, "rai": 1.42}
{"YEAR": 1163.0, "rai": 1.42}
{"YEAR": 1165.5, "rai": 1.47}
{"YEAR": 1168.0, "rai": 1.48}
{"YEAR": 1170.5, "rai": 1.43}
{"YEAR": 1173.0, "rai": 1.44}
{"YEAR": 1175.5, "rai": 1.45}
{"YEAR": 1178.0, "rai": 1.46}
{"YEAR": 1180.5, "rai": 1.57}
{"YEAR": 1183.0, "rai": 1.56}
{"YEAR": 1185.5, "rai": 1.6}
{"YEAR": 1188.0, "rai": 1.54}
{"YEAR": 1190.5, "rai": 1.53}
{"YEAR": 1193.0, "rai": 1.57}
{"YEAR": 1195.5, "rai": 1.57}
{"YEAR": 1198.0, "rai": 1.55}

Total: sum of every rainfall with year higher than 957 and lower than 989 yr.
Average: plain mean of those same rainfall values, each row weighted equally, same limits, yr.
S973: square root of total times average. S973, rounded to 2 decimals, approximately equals 4.57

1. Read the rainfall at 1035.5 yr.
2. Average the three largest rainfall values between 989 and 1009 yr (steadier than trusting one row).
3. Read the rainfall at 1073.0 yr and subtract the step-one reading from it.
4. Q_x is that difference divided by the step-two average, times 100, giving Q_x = -3.6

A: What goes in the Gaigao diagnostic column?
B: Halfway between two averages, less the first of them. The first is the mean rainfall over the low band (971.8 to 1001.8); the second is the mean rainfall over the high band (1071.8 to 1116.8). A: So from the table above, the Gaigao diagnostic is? 0.12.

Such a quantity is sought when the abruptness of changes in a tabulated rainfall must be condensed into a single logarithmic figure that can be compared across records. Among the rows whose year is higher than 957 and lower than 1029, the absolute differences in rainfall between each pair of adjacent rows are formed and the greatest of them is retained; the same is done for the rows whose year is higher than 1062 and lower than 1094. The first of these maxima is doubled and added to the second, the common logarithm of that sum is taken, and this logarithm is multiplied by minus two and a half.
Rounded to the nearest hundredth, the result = 1.75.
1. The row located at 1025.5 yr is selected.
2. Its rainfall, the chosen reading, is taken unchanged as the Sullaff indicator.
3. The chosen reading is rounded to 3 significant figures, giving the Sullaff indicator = 1.55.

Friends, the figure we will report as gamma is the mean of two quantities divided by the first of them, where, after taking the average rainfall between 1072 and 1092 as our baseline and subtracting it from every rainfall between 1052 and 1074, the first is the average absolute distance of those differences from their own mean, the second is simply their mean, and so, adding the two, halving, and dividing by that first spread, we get 0.59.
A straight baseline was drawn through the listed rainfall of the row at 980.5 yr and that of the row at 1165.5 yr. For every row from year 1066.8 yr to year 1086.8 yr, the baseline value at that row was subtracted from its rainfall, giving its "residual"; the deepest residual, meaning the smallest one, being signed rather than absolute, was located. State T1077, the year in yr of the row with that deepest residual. 1073.0 yr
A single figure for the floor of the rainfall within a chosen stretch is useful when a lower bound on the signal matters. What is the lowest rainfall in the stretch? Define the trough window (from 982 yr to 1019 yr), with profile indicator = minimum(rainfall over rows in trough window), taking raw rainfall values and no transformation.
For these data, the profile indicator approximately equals 1.24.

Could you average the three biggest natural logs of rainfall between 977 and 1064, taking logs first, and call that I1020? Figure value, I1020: 0.457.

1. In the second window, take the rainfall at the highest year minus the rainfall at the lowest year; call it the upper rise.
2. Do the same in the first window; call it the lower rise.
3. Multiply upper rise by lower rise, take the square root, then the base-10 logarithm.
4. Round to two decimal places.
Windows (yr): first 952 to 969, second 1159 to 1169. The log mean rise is -1.04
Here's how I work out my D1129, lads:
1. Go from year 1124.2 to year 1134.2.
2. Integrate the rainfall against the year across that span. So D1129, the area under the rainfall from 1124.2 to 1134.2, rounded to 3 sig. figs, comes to 14.6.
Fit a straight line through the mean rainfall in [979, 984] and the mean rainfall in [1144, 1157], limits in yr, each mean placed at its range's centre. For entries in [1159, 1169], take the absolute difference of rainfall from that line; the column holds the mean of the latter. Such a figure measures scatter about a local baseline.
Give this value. 0.04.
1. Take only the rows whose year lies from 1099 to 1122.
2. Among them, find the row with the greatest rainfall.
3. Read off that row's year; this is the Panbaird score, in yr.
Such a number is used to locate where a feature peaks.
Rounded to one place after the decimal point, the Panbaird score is 1110.5 yr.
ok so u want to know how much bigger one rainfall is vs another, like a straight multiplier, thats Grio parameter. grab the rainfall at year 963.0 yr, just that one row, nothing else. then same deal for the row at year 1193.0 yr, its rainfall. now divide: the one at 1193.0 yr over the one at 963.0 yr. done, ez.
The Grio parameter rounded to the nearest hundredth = 1.22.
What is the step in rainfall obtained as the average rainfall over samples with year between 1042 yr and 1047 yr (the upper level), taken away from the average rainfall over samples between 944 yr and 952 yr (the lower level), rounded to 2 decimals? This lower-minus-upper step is -0.41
